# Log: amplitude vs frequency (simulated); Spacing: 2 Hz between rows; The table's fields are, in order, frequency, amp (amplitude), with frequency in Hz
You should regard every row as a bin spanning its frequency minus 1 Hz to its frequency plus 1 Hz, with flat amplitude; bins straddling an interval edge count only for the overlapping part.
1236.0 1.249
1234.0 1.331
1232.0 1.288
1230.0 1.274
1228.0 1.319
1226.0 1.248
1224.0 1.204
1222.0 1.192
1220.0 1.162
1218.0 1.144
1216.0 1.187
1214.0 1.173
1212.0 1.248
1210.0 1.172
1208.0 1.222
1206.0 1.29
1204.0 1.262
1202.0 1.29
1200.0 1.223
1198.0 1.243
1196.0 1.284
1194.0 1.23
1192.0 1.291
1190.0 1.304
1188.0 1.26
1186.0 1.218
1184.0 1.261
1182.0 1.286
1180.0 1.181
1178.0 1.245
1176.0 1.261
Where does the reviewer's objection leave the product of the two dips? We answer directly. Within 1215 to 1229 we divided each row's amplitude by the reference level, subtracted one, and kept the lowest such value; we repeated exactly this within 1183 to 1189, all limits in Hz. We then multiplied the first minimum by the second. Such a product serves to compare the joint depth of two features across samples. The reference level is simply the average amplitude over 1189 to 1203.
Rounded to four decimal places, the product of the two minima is 0.0037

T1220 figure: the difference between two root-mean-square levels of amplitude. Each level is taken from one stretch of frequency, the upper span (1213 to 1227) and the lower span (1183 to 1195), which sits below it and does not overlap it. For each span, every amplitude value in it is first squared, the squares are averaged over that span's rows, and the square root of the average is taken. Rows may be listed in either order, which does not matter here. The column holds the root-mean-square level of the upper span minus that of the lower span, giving -0.07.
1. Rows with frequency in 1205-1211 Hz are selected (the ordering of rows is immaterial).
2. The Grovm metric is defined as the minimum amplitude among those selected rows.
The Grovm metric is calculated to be 1.172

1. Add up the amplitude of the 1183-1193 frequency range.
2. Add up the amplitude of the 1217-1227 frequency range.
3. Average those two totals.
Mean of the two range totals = 6.14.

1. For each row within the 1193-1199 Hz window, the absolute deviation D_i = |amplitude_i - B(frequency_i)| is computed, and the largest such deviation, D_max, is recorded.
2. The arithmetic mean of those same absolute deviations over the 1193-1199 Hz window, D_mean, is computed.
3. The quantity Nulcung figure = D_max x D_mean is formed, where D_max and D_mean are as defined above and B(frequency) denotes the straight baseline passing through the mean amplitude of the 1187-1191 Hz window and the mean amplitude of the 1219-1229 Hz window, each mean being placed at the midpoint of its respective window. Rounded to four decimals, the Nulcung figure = 0.0012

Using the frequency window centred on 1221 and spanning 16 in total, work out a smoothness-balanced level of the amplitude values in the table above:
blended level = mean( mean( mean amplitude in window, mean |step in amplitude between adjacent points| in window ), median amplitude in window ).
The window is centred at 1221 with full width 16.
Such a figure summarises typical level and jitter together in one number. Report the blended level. 0.904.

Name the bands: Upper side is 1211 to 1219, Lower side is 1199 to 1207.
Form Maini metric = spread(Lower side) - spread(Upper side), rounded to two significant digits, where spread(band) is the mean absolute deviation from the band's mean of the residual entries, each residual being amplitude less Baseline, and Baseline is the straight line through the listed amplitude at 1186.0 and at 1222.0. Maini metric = -0.0044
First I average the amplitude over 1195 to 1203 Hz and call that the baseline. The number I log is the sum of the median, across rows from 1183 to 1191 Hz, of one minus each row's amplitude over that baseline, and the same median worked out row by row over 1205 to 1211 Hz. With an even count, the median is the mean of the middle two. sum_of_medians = 0.03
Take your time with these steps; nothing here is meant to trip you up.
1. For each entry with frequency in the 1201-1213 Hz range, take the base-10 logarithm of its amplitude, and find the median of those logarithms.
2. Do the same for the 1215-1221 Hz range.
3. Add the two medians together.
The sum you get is 0.164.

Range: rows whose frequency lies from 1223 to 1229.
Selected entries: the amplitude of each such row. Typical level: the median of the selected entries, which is 1.25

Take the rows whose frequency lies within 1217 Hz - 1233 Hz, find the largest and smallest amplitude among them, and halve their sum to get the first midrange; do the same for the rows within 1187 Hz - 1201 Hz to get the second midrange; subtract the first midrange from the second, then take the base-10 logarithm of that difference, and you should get -1.5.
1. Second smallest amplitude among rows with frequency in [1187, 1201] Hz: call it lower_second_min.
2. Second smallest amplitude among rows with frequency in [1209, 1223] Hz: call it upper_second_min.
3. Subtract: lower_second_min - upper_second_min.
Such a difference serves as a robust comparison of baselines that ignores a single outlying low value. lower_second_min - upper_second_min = 0.068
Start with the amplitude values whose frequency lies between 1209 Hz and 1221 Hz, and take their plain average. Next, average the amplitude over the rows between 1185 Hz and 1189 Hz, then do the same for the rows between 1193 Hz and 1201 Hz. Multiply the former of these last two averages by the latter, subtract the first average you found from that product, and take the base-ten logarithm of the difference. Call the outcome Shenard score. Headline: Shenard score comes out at -0.44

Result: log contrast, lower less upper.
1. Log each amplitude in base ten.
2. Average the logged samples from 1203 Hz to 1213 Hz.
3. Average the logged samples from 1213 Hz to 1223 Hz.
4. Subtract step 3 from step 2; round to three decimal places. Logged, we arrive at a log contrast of 0.024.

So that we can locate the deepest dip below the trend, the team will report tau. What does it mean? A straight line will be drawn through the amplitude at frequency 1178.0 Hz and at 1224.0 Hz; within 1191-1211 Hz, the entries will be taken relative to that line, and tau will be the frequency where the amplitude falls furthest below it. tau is 1210.0 Hz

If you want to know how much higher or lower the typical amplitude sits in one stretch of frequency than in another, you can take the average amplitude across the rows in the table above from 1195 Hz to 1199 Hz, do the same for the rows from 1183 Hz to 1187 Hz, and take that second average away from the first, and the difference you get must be 0.02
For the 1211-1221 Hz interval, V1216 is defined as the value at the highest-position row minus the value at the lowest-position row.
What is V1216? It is -0.09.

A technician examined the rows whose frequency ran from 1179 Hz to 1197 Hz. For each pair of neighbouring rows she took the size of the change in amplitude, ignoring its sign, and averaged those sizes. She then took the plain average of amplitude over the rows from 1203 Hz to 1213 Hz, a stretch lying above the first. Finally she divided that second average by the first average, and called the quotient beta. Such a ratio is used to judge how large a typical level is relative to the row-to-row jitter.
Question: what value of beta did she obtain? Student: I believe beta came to 26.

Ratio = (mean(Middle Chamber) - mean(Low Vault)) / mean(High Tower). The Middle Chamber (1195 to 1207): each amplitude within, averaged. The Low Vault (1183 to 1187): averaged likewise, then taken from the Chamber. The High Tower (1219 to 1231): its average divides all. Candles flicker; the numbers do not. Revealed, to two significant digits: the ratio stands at 0.021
